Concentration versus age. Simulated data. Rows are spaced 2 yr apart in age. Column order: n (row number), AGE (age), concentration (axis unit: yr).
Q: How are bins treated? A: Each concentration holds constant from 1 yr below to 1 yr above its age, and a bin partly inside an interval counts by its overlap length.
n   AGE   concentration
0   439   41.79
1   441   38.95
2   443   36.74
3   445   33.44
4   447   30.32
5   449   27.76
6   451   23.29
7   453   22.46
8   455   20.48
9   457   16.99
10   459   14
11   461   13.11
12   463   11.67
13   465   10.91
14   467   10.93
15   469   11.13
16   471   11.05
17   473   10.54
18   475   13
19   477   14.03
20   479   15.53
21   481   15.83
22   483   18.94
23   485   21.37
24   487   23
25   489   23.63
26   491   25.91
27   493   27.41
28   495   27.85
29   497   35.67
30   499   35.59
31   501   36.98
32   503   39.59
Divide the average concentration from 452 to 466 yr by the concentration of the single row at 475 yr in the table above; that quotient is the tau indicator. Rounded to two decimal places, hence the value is 1.20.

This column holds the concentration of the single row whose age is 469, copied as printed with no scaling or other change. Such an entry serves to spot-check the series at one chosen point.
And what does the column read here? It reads 11.13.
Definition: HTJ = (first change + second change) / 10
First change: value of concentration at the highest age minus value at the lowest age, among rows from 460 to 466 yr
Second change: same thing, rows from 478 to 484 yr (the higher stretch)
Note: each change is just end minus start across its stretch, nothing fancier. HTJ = 0.1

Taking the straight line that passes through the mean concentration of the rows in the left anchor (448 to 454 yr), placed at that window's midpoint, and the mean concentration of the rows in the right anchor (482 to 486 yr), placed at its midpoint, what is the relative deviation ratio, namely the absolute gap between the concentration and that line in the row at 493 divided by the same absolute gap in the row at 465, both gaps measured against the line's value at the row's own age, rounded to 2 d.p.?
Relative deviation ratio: 0.72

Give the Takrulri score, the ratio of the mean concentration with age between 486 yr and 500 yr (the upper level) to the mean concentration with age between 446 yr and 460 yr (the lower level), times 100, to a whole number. 128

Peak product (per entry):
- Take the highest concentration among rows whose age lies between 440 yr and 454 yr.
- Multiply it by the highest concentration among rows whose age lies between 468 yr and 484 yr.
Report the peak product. 738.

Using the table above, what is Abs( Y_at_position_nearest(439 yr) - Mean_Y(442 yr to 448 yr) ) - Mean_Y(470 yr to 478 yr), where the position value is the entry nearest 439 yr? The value -3.9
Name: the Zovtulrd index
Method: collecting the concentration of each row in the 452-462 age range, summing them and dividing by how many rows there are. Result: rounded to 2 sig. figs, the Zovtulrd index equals 17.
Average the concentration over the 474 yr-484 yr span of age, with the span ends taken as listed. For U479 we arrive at 15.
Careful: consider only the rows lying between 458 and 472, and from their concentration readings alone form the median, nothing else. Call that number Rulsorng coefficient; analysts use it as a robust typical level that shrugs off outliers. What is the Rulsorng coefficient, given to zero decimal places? 11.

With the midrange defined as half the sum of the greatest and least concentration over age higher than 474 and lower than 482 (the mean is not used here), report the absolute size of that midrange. 14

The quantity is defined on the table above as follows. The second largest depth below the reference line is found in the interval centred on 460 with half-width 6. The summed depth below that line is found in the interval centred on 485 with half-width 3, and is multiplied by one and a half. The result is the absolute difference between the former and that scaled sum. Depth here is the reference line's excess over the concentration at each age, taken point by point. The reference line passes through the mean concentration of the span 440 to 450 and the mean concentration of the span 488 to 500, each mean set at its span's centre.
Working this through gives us 20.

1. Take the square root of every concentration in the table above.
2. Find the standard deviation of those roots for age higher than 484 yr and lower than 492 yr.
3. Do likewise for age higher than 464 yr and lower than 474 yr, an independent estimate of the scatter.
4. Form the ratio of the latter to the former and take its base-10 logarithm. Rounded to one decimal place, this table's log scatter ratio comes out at -0.7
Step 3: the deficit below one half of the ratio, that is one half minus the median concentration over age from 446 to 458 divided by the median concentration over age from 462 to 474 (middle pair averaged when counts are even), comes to -1.6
